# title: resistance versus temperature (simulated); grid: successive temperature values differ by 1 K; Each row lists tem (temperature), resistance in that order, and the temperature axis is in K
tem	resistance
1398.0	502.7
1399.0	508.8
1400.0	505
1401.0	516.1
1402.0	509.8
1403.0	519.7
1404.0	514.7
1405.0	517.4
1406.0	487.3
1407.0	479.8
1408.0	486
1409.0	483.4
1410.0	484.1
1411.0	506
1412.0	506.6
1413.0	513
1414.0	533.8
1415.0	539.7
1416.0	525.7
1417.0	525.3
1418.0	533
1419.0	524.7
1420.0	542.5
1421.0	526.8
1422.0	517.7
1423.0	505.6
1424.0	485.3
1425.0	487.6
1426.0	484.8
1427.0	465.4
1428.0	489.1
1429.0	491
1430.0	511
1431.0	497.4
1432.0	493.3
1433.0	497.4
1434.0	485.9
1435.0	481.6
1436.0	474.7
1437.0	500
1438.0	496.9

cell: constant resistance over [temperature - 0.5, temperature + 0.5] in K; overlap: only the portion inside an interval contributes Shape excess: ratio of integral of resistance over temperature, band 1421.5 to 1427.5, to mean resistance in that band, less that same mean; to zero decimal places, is -485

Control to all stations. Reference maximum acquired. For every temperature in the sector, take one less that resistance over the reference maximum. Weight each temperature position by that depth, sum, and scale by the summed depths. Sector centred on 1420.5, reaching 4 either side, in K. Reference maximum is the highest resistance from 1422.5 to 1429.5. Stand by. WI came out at 1418.5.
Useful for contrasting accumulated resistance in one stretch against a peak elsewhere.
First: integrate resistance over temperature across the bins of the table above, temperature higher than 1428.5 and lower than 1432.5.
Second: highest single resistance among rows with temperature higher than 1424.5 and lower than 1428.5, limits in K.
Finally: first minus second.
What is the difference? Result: 1504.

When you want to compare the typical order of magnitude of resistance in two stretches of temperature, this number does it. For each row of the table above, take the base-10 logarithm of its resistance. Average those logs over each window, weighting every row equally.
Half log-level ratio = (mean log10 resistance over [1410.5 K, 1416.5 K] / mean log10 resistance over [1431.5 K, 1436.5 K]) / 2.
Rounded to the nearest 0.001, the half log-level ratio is 0.505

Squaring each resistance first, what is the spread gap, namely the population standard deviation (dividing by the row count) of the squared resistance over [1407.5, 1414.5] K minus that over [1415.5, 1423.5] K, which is 7003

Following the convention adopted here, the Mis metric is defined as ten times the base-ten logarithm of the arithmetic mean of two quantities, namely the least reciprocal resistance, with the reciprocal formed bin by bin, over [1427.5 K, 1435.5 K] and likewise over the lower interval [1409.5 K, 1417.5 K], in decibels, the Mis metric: -27.2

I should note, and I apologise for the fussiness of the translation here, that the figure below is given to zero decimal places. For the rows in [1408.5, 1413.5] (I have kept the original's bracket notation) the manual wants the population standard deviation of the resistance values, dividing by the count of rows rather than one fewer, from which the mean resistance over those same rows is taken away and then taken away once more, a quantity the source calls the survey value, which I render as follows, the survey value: -985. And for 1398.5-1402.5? -1016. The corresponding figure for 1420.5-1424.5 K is -1002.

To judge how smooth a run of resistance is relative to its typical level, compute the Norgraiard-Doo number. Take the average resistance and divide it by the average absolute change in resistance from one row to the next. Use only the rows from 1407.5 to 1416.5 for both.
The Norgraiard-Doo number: 56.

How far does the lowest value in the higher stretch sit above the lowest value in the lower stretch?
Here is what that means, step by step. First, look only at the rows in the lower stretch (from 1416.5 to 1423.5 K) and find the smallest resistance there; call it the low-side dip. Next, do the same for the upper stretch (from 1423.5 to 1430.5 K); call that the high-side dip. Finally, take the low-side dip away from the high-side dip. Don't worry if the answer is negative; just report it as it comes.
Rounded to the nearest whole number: -40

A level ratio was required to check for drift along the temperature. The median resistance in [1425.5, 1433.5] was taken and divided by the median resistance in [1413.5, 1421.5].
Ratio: 0.93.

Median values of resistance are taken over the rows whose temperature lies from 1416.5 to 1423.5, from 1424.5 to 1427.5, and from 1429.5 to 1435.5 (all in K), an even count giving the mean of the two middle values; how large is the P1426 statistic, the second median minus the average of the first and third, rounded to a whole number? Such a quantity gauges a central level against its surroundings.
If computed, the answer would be -26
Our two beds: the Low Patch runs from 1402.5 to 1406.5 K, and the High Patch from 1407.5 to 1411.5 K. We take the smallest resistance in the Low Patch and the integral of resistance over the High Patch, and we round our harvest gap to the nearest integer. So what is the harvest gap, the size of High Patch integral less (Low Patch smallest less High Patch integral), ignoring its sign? 3432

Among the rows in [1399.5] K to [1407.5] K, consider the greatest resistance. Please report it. 519.7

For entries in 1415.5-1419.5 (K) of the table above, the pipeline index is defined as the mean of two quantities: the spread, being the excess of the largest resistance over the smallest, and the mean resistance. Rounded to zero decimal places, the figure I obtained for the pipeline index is 268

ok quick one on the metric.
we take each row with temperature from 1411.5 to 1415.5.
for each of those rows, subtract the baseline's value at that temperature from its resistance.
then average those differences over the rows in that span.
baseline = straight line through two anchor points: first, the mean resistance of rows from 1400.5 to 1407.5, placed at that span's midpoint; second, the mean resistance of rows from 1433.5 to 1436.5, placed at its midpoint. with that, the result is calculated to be 25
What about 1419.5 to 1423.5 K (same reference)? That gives 31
